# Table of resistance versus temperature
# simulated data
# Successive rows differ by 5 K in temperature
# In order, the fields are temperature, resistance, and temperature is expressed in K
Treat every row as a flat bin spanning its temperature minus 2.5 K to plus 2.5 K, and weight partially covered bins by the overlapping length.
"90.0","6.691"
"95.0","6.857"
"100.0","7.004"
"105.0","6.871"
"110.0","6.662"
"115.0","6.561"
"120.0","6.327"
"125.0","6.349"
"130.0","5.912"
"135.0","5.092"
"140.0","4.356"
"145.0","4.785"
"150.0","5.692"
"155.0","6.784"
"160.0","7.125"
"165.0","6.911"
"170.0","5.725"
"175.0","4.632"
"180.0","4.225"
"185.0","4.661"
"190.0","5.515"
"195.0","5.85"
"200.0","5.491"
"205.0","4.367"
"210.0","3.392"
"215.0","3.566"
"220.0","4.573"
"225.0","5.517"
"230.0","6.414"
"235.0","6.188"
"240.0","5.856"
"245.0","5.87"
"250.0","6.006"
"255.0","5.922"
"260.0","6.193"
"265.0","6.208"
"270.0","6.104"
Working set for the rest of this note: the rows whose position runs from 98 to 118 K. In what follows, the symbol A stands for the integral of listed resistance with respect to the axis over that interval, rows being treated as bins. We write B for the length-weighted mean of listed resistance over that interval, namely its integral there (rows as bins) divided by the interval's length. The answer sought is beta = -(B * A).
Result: -913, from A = 135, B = 6.8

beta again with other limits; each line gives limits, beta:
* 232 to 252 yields -718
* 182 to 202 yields -572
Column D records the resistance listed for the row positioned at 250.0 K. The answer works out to 6.006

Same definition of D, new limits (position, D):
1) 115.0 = 6.561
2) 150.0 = 5.692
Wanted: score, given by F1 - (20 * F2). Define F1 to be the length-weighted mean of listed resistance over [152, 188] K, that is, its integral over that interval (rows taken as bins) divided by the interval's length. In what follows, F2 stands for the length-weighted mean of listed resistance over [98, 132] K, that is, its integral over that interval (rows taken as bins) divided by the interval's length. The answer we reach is -125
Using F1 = 5.7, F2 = 6.5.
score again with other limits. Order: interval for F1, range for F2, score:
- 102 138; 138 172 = -112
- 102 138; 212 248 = -102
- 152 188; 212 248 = -102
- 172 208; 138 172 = -114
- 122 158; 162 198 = -102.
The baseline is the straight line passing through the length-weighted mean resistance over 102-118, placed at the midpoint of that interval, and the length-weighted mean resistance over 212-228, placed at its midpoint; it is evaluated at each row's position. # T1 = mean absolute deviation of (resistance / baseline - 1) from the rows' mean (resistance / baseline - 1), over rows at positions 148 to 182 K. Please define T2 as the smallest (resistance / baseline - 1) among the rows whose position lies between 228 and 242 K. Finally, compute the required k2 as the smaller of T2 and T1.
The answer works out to 0.15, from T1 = 0.15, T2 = 0.40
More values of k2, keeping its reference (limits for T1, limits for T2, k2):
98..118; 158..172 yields 0.01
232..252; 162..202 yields -0.21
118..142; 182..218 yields -0.29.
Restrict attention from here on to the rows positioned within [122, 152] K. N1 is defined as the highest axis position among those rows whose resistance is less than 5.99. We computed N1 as 150.0 K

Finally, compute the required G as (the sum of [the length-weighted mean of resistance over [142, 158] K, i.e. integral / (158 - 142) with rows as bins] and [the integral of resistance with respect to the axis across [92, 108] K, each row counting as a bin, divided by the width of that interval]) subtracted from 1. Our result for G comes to -11.6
